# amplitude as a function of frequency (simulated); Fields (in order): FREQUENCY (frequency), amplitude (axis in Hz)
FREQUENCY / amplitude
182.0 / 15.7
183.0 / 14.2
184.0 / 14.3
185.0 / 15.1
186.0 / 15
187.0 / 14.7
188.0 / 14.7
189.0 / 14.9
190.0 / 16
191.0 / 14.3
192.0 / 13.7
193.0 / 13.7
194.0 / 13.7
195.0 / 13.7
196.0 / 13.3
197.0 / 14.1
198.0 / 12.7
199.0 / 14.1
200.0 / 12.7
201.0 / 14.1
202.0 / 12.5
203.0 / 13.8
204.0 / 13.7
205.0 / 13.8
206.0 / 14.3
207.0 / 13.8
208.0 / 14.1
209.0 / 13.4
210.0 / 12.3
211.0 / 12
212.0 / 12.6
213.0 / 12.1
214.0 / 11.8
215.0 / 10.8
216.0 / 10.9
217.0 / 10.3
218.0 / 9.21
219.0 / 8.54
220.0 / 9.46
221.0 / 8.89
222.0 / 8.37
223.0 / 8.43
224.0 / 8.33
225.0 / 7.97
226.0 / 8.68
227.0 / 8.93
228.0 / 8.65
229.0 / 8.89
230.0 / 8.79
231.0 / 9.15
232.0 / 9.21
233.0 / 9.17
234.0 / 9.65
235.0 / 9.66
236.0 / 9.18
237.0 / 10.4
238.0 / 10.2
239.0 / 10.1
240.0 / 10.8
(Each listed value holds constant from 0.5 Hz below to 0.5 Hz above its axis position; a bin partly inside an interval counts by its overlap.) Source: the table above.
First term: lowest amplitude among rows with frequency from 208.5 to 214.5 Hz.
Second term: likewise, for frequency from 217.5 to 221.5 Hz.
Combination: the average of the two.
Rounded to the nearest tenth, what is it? 10.2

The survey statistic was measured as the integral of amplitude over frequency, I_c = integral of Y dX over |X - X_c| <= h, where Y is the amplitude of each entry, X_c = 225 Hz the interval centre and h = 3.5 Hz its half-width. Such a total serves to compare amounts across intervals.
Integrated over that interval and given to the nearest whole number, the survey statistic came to 59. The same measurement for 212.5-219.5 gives 74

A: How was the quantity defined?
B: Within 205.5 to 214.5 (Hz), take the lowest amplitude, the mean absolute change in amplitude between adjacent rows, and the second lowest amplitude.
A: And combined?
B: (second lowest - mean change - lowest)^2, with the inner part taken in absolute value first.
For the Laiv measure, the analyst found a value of 0.11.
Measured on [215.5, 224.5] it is 0.28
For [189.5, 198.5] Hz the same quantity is 0.00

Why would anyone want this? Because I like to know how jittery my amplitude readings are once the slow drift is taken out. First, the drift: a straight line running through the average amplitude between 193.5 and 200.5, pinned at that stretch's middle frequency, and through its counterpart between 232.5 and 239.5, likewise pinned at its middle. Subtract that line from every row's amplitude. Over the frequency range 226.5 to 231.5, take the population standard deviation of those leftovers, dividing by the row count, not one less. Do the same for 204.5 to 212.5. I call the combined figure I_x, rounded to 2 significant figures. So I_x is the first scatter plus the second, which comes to 0.90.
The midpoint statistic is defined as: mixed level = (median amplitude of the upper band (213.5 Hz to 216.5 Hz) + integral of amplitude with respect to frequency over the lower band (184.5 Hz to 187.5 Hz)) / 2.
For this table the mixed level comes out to 28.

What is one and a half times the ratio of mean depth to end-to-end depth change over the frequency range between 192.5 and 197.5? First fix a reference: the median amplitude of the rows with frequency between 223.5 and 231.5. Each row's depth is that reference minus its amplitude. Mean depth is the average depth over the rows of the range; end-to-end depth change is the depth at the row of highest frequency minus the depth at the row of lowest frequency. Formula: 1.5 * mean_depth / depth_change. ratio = 19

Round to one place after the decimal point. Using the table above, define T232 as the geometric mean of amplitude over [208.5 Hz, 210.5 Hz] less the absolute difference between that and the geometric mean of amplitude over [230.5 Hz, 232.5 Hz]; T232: 9.2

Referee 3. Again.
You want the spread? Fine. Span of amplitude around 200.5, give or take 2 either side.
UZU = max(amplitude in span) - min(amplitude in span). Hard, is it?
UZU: 1.6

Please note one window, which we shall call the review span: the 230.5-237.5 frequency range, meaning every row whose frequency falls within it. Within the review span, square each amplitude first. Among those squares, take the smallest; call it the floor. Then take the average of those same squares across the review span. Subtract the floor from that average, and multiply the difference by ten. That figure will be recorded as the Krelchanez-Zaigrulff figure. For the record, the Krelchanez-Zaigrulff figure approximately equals 65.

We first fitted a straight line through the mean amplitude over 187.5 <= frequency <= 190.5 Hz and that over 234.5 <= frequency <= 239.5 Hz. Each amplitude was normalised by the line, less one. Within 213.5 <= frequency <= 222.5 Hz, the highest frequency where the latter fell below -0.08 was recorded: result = 222.0 Hz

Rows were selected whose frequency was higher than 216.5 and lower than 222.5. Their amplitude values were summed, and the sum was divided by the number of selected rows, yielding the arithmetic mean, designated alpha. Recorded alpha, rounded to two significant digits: 9.1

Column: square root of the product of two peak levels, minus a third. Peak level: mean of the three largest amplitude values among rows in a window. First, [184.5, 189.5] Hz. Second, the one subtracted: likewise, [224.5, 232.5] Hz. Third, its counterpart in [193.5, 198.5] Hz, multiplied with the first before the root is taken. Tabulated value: 5.3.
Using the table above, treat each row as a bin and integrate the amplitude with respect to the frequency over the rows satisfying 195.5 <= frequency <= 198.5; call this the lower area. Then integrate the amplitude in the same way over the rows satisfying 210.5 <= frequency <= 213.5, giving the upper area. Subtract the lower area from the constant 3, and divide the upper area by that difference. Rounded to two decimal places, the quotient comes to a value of -0.99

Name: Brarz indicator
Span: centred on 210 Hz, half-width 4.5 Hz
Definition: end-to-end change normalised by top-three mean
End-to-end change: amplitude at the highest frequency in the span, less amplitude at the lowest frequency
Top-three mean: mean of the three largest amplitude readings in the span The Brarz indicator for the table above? -0.18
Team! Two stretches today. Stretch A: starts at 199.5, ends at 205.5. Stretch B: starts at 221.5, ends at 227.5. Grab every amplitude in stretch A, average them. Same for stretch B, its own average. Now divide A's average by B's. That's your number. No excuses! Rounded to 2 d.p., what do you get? 1.59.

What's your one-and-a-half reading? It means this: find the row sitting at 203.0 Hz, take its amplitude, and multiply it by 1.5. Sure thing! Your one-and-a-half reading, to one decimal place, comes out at 20.7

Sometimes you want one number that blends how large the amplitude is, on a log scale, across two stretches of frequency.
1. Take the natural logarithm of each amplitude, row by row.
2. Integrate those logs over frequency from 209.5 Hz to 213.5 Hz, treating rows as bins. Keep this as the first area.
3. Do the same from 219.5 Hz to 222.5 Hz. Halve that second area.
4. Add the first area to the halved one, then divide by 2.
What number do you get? 6.6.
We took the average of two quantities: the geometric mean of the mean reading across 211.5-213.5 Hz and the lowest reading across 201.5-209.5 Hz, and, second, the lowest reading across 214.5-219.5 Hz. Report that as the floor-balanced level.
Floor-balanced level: 10.5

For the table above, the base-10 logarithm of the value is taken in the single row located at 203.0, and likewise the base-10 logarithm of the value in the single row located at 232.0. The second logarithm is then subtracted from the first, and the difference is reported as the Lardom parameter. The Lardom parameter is 0.18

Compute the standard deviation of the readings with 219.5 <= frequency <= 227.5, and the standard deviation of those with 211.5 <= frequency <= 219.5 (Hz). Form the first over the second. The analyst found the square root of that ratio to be 0.57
